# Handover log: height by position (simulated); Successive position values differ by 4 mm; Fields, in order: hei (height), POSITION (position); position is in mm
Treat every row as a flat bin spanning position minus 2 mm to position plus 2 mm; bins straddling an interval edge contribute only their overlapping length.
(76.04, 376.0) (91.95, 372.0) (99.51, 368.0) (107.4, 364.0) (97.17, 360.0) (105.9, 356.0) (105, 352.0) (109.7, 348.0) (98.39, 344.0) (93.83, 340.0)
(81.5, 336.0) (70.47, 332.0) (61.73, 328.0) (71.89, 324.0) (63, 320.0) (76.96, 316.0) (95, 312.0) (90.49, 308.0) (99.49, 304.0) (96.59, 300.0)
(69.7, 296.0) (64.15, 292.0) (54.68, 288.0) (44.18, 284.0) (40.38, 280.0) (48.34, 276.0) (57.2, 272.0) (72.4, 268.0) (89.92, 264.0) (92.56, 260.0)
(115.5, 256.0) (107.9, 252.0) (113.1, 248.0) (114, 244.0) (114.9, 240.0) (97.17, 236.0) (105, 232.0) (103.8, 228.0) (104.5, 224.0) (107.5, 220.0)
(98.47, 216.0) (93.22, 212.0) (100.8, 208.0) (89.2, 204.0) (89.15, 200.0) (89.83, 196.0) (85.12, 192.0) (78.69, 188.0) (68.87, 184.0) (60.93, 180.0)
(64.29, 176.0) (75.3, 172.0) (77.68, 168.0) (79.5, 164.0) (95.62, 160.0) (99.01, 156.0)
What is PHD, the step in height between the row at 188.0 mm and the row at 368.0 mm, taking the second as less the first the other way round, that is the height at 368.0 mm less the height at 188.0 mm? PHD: 21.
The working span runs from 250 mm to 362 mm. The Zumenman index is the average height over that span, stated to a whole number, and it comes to 81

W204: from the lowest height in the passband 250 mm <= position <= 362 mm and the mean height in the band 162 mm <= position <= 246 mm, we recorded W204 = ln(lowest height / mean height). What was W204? -0.8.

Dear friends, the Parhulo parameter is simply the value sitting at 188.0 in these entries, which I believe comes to 78.69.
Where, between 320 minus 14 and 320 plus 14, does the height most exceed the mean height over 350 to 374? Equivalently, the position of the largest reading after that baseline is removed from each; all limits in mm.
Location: 312.0 mm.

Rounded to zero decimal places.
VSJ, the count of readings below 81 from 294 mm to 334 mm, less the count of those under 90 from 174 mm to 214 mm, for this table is -2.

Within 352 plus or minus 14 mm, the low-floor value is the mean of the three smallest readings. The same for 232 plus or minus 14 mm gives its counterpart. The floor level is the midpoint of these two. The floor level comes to 99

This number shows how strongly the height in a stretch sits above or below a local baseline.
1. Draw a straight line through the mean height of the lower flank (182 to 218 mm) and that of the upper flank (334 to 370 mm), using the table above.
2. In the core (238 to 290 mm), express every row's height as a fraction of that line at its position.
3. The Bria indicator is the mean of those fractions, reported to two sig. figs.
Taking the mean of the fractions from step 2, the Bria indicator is 0.88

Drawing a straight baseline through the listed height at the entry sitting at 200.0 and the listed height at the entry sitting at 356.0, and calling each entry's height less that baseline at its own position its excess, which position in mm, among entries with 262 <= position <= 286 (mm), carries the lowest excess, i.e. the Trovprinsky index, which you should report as 280.0 mm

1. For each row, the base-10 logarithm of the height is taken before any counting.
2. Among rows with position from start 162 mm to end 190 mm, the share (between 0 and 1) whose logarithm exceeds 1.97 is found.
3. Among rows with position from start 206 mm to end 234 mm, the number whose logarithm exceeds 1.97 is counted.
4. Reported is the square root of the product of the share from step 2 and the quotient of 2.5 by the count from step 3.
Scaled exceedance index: 0.00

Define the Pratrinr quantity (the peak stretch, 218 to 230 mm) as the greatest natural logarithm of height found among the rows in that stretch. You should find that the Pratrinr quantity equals 4.68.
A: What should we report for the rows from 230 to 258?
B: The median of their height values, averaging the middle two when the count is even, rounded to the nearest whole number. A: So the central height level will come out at 113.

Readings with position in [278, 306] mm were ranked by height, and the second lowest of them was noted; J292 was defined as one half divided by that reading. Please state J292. 0.0113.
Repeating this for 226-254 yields 0.0048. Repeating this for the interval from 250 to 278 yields 0.0087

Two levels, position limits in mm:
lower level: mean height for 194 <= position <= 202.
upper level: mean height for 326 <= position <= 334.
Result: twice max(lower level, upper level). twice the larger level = 179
